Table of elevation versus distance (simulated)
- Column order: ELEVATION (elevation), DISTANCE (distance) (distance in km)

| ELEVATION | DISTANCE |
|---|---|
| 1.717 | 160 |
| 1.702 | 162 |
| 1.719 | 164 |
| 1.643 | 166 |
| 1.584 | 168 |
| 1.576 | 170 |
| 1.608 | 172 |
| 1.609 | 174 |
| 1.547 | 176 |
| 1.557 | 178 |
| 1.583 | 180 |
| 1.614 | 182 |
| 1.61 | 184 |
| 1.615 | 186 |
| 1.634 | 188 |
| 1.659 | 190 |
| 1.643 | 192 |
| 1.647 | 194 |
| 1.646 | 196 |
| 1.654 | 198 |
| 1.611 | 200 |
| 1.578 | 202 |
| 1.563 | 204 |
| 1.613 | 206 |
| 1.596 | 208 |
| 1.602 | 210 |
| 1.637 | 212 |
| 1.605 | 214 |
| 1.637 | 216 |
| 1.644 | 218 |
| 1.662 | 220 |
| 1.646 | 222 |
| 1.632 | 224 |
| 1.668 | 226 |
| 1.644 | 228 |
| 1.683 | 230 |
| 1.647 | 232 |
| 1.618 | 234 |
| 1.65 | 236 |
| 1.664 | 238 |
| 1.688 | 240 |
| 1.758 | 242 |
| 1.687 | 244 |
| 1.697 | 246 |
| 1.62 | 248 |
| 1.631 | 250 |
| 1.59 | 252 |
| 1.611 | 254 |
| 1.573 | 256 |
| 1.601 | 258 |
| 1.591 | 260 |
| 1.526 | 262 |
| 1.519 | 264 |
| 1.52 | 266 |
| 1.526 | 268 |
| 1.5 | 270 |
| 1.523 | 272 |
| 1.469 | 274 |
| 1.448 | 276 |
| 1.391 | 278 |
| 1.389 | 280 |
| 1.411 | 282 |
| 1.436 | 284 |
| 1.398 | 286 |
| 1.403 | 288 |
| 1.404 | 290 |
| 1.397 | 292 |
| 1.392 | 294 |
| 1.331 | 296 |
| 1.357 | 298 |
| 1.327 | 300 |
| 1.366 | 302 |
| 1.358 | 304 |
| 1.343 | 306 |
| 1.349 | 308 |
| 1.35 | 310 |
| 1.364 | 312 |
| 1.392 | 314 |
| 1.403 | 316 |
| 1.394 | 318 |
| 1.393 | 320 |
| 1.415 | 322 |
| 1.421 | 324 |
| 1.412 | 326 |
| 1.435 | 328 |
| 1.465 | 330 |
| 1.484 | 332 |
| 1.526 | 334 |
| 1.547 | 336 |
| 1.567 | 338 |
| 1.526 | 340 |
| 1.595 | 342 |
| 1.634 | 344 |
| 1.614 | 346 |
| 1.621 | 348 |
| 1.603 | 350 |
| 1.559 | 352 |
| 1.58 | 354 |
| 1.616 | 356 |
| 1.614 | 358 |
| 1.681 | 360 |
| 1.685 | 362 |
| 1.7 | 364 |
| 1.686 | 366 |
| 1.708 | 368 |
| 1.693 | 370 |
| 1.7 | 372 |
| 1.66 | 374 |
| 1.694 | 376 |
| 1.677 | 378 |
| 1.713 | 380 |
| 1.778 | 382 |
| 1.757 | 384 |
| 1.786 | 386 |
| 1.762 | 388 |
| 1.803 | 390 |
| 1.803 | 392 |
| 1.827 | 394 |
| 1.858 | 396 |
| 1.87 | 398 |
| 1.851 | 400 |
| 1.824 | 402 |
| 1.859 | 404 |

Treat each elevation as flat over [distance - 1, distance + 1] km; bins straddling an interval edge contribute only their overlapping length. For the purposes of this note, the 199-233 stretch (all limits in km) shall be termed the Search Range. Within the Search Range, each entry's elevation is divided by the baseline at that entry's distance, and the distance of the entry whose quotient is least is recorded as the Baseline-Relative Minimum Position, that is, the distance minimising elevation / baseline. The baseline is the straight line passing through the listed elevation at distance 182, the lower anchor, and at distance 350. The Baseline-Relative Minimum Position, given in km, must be 204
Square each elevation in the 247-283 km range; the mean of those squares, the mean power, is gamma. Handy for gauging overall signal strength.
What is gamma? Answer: 2.33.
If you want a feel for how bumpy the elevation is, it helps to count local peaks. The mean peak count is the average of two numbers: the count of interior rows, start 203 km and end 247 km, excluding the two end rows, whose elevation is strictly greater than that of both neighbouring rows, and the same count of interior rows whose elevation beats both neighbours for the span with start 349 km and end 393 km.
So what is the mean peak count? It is 6.5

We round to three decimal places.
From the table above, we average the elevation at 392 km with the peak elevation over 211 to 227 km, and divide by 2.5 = 0.694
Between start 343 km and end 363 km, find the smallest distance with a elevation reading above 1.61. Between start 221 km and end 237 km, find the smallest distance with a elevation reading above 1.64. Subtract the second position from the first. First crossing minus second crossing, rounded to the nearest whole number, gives 122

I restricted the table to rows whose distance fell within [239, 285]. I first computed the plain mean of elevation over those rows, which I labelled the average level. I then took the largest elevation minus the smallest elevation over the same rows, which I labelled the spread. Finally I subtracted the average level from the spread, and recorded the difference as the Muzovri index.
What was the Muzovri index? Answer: -1.18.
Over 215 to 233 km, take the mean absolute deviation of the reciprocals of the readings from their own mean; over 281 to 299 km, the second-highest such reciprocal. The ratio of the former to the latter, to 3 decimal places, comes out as 0.006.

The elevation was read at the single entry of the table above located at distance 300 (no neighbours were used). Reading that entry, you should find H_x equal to 1.327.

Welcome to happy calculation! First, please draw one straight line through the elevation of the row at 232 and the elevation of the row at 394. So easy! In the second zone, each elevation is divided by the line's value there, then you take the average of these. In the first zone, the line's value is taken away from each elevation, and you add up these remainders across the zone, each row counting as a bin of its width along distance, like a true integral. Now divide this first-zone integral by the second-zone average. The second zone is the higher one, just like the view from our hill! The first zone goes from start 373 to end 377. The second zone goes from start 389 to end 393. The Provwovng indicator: -0.5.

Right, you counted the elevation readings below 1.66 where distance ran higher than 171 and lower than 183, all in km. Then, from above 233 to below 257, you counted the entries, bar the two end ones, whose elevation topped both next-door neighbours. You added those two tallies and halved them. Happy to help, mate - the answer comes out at 5.00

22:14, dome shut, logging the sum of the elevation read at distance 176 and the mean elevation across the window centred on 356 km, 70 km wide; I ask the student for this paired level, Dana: 3.17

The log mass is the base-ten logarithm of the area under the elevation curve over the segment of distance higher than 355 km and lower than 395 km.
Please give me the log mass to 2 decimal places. 1.84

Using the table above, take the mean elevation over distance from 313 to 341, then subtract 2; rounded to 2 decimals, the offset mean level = -0.54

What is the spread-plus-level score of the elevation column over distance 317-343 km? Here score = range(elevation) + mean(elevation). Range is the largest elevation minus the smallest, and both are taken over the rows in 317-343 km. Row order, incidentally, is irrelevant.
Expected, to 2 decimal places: 1.68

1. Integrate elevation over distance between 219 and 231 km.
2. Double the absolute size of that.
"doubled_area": 39.7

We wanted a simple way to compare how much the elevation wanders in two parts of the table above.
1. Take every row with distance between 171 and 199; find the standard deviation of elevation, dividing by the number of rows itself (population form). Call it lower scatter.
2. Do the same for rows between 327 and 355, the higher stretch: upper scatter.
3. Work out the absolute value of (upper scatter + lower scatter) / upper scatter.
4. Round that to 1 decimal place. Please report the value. 1.6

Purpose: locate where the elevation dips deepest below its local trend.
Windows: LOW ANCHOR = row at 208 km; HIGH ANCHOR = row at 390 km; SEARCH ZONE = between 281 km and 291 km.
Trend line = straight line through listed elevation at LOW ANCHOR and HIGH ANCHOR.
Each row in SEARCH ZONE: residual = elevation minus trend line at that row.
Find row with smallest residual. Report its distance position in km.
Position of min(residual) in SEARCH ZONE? 286 km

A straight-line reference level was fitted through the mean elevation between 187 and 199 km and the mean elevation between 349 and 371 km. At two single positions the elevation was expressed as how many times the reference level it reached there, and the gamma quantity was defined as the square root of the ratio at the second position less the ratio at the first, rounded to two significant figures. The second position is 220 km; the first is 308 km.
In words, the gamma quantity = 0.44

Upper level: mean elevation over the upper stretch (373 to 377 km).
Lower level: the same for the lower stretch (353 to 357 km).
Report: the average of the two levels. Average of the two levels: 1.64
